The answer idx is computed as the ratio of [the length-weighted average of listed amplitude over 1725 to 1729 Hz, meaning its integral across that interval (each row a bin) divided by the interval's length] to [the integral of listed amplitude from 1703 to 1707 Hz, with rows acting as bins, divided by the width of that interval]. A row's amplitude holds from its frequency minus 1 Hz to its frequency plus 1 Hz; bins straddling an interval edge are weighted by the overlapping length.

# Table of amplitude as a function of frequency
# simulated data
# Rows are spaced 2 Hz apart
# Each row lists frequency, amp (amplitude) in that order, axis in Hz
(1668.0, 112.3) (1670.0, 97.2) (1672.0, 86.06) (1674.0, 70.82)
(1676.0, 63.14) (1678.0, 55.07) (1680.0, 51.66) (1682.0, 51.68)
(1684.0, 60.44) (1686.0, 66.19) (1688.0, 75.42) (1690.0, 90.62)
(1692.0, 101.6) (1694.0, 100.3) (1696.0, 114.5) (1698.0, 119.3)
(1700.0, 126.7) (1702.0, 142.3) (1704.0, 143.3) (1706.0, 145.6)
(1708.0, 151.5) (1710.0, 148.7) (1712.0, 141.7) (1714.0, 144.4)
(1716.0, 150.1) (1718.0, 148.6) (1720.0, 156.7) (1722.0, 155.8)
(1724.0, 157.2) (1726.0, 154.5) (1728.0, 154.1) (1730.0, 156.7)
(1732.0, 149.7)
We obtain 1.07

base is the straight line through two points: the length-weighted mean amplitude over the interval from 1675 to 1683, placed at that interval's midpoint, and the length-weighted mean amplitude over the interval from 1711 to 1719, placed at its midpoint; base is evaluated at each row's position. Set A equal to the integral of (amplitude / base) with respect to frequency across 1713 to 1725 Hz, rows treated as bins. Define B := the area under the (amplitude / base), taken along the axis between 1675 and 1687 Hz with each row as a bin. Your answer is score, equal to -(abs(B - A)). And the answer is -0.04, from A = 11.7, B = 11.7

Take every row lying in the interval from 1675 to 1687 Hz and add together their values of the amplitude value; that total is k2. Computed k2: 348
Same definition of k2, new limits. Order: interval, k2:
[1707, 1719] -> 885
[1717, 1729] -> 927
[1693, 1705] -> 746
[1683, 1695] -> 495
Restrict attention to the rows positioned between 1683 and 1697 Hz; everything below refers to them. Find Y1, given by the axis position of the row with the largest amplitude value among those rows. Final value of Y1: 1696.0 Hz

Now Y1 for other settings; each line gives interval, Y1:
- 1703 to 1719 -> 1708.0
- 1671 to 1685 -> 1672.0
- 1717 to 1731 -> 1724.0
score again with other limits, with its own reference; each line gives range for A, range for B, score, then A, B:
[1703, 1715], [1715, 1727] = -1.95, 13.4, 11.5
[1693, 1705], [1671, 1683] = -1.96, 14.1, 16.0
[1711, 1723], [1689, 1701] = -1.73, 11.9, 13.6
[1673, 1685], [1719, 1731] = -2.30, 13.2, 10.9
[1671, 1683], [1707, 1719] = -3.43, 16.0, 12.6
